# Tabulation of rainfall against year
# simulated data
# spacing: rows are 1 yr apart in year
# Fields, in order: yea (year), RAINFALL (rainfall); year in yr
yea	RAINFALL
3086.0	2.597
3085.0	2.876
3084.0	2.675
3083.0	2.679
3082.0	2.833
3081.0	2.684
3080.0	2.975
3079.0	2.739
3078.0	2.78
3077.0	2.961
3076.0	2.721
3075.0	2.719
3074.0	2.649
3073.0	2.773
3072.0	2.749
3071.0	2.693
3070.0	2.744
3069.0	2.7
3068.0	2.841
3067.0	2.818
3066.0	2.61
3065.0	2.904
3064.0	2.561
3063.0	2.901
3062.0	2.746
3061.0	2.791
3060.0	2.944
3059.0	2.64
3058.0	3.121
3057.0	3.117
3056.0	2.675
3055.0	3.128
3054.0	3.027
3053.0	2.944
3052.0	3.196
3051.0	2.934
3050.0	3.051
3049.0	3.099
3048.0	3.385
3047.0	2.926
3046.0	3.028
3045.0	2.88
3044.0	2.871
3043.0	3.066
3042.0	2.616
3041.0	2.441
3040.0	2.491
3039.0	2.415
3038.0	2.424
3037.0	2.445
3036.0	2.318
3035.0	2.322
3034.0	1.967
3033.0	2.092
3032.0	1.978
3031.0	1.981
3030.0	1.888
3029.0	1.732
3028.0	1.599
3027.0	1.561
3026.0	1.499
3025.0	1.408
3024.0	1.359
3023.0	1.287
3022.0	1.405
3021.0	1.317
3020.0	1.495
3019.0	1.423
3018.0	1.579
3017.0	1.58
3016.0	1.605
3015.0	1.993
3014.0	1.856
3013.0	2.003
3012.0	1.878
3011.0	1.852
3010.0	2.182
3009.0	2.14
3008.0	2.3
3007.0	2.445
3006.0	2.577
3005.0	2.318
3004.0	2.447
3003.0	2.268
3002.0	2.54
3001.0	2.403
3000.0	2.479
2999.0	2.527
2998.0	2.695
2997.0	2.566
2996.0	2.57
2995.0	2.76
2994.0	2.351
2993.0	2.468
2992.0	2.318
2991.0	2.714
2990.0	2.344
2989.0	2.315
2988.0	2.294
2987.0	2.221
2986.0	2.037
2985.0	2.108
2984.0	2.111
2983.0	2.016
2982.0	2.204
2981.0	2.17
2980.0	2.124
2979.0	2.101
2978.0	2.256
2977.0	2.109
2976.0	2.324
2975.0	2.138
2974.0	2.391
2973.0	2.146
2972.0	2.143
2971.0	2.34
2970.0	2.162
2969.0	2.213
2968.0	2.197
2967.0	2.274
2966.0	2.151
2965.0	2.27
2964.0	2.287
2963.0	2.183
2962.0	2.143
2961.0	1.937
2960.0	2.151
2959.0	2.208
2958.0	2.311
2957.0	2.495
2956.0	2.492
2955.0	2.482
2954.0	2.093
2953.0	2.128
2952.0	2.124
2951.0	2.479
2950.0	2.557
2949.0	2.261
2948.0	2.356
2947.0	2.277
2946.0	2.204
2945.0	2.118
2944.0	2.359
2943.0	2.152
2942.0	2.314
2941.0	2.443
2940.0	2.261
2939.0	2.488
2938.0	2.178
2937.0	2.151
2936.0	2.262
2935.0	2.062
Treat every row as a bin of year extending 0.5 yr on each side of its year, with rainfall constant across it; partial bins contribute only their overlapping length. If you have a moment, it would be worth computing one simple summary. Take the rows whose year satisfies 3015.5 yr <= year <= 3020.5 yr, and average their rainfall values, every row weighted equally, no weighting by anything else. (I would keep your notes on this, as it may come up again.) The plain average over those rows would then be 1.54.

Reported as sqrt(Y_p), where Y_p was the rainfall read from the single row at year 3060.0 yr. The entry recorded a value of 1.72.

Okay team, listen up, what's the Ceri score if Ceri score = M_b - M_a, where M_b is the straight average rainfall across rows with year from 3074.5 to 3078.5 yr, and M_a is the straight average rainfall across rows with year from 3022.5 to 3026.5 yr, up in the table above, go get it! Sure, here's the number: 1.4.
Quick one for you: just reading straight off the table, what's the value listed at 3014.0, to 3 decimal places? 1.856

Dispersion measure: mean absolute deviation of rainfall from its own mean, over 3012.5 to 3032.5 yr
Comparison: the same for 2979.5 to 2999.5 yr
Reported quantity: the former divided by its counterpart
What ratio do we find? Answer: 1.1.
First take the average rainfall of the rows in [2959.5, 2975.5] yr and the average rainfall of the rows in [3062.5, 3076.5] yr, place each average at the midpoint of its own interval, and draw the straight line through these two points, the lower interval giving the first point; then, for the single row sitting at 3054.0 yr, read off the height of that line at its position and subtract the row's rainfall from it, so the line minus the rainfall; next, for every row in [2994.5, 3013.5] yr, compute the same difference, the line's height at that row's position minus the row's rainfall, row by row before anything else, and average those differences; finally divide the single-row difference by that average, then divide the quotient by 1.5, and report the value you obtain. -10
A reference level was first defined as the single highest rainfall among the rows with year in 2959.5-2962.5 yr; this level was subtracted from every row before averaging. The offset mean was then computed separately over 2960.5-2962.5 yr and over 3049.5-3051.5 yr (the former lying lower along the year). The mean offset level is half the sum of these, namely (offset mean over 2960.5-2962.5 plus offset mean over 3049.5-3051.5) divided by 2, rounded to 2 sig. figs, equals 0.37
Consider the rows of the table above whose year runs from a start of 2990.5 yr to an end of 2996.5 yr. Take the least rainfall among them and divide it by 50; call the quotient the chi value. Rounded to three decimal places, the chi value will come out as 0.046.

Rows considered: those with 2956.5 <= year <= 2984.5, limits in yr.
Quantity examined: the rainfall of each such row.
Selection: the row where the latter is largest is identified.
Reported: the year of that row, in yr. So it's 2957.0 yr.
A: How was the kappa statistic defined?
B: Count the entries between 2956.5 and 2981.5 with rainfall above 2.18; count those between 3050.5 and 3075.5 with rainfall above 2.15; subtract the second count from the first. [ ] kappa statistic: -12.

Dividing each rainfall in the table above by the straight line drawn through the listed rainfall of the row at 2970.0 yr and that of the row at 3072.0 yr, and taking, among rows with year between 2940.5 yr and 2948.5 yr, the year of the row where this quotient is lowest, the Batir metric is 2945.0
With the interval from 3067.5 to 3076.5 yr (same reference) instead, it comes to 3074.0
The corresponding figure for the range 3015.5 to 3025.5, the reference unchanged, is 3023.0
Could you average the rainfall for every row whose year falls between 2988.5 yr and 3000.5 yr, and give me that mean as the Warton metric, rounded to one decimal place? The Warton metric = 2.5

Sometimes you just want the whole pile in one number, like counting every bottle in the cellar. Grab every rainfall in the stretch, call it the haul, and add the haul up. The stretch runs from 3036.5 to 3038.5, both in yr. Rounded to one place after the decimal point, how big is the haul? 4.9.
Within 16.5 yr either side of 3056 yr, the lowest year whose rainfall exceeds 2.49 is 3040.0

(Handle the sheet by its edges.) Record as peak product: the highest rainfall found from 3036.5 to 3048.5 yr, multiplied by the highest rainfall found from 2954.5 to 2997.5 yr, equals 9.3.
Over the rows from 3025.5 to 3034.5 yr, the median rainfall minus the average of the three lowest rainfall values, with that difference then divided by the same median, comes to 0.18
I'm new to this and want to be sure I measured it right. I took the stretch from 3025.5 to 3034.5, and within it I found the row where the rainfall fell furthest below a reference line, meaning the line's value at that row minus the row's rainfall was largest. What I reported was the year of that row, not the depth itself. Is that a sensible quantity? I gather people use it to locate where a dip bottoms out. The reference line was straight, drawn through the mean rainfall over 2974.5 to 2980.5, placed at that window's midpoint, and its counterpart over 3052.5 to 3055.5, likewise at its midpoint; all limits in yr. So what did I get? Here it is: 3026.0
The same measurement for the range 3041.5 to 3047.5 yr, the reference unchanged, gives 3042.0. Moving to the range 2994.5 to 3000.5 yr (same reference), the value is 3000.0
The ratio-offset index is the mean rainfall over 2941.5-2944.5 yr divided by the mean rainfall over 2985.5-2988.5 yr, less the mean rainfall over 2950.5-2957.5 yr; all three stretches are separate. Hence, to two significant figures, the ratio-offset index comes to -1.3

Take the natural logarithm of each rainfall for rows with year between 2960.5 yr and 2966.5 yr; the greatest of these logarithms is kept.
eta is 0.83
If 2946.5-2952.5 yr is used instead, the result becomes 0.94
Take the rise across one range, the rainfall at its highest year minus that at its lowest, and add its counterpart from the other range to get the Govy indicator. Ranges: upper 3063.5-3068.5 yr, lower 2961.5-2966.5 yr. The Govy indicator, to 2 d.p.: 0.29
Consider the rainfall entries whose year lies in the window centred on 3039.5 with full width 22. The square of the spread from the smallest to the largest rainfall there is 2.7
